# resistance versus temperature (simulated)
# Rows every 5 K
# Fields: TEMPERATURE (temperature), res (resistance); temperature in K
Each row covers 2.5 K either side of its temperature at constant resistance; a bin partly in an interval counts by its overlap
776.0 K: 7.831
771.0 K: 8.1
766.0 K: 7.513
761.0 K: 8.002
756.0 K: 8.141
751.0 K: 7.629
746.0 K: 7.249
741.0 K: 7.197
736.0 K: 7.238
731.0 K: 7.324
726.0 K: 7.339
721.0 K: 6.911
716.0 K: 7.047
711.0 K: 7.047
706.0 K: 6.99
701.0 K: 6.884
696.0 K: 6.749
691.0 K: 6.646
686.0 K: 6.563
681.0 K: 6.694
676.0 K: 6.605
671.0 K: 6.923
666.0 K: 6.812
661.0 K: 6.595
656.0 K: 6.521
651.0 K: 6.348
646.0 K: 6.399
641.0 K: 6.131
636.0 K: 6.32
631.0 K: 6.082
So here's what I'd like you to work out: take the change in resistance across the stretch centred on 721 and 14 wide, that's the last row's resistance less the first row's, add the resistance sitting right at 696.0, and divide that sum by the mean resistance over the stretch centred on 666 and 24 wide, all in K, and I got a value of 1.05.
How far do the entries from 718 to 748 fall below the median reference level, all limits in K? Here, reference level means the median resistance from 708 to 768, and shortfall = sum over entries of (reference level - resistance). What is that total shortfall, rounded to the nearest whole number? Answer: 0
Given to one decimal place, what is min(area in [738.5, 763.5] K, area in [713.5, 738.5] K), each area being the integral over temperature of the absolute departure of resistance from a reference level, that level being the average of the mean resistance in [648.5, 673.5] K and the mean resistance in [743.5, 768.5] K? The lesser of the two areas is 3.8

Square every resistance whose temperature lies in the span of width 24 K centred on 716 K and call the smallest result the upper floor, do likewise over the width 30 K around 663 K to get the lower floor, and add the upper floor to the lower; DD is 88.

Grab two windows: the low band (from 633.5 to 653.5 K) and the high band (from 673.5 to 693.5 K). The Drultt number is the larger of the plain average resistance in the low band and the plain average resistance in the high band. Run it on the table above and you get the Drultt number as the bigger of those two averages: 6.63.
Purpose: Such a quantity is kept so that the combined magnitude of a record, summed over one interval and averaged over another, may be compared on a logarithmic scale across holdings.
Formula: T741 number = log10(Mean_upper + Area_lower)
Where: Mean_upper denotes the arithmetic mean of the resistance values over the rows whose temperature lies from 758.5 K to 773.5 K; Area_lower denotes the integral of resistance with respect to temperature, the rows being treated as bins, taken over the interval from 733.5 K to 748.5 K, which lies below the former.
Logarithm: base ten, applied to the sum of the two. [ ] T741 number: 2.07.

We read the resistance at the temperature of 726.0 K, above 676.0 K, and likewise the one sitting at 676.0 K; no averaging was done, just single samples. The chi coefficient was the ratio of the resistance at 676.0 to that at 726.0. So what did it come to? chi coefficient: 0.90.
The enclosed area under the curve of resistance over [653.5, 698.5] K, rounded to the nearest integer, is 301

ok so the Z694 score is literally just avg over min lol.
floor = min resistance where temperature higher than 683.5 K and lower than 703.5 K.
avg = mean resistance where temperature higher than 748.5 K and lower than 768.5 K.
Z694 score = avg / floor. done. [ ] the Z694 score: 1.19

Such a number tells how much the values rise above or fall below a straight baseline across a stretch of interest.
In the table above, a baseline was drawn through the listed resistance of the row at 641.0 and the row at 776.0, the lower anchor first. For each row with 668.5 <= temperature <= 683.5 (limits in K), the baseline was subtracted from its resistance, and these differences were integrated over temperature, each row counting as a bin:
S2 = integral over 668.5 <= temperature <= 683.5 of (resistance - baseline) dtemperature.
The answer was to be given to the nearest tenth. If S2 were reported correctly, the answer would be 2.5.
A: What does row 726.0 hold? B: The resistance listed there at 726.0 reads 7.339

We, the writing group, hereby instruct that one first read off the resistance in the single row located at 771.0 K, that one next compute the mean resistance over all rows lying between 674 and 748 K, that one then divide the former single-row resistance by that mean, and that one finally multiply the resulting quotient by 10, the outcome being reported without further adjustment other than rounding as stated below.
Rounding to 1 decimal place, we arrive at 11.6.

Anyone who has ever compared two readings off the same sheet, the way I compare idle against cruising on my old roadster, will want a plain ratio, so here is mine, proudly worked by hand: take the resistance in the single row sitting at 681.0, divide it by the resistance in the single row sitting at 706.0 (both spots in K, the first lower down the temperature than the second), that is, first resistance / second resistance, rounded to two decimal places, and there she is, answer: 0.96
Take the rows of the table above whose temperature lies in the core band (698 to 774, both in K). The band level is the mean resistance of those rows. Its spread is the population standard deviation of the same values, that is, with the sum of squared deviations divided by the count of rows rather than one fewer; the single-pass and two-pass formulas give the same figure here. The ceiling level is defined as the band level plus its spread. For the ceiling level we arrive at 7.8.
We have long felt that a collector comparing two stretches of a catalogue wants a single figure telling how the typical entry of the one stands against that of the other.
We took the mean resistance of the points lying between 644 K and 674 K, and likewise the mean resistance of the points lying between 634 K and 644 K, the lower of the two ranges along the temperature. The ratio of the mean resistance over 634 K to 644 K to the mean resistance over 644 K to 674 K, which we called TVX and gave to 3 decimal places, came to 0.943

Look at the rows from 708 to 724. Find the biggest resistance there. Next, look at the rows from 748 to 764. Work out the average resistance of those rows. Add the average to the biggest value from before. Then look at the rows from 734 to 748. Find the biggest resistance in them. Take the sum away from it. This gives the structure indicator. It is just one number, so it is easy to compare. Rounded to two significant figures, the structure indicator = -7.7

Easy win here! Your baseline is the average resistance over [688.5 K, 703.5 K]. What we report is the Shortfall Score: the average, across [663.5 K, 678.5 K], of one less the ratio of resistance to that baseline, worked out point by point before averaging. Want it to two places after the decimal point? 0.00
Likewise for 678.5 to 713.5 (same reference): -0.01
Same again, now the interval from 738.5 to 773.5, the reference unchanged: -0.14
